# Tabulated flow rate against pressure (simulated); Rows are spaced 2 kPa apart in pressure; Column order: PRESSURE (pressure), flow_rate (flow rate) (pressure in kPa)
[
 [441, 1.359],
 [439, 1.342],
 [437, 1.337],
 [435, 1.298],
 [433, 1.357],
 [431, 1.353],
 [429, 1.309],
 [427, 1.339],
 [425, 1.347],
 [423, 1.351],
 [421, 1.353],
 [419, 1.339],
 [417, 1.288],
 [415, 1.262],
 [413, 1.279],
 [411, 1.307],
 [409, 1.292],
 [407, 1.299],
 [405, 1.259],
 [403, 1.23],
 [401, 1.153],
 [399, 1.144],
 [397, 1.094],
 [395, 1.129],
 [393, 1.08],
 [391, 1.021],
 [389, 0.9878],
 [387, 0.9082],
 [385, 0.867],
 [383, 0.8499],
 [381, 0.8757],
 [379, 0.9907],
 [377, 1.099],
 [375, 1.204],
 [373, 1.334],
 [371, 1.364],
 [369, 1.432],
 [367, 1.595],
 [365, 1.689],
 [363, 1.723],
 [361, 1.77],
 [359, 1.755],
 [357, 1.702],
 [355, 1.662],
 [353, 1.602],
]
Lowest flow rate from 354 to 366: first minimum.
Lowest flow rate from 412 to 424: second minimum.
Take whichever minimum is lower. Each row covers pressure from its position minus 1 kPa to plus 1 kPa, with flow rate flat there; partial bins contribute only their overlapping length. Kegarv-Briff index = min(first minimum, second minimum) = 1.26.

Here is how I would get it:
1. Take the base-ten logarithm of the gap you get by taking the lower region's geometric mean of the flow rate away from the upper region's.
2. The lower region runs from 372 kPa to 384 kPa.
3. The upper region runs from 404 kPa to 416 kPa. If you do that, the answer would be -0.623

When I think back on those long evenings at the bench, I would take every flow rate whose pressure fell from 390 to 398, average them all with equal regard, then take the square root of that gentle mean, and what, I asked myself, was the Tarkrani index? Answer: 1.04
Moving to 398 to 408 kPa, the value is 1.10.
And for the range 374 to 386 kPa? 0.99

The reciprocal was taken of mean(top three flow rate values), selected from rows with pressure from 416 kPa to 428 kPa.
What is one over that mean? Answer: 0.741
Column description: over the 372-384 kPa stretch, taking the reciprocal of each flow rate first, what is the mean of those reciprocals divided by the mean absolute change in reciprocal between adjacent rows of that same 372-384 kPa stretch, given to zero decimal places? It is 11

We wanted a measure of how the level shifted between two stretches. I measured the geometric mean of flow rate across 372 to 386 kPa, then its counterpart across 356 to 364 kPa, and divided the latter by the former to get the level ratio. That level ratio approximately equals 1.7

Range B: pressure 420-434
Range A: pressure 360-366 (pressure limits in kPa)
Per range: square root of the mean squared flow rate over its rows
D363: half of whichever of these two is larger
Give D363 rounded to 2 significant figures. 0.86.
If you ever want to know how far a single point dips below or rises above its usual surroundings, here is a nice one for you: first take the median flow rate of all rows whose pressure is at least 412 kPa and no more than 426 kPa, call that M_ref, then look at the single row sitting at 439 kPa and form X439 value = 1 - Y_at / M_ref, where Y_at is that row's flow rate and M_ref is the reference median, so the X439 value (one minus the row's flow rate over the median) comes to -0.002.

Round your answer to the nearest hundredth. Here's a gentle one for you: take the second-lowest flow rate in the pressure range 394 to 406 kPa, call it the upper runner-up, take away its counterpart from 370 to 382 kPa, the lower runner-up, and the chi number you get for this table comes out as 0.14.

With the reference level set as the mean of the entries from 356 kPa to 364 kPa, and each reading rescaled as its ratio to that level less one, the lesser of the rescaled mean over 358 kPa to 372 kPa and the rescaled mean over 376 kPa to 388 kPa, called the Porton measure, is -0.46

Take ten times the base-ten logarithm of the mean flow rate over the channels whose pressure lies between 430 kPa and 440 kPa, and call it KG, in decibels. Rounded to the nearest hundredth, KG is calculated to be 1.26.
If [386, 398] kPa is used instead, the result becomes 0.16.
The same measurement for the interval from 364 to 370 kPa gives 1.96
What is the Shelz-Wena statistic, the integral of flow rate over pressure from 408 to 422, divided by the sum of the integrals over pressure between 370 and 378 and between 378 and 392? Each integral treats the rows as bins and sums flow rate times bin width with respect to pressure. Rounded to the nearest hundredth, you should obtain 0.79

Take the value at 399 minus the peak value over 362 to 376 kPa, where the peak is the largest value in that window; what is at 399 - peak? -0.58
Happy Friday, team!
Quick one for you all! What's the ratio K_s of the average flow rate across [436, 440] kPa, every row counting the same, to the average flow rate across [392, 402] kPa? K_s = 1.2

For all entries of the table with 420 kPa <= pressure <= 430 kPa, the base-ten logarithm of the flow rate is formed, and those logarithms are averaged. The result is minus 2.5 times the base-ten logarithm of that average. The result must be 2.2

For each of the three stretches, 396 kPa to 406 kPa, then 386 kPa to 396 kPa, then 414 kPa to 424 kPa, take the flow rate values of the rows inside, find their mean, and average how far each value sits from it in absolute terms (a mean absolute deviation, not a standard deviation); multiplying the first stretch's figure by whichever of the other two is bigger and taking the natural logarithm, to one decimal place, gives -5.7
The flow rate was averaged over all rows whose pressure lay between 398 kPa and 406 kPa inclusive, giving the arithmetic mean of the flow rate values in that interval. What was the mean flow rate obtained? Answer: 1.20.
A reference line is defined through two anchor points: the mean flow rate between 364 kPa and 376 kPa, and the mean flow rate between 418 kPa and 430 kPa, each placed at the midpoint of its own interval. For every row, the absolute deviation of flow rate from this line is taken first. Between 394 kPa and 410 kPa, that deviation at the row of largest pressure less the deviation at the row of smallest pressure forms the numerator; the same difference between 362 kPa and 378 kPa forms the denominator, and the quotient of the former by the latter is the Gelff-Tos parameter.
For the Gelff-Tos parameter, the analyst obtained -3.7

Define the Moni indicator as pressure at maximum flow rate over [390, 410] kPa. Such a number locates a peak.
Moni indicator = 407 kPa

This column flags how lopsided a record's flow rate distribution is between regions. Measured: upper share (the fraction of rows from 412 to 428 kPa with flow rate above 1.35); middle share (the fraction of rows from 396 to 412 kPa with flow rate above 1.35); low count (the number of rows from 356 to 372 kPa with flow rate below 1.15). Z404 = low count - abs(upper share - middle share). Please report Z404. -0.25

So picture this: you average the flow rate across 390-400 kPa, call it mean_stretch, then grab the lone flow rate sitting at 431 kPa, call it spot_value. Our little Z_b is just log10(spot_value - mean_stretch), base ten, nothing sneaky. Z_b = -0.59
